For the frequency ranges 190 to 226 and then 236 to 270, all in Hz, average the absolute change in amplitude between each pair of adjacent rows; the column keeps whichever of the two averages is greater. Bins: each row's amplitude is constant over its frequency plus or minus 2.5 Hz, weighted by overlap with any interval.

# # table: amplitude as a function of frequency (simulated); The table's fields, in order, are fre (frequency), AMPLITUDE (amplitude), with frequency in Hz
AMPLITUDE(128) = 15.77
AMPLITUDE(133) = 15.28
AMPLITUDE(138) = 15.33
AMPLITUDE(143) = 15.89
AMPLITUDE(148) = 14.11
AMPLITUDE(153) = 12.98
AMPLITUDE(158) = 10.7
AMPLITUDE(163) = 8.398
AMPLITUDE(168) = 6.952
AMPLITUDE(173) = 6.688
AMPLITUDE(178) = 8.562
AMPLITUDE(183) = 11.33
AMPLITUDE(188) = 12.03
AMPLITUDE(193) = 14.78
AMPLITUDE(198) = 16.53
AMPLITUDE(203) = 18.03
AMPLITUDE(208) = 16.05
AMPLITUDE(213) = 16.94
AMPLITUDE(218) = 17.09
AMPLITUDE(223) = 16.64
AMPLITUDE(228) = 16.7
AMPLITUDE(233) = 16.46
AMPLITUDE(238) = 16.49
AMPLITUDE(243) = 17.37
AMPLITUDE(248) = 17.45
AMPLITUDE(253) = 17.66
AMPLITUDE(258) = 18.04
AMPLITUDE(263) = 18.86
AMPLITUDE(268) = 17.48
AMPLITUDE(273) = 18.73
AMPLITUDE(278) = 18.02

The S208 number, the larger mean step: 1.12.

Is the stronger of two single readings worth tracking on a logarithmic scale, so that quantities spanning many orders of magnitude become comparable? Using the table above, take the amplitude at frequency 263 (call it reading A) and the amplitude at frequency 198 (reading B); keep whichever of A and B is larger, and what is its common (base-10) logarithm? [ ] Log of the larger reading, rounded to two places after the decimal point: 1.28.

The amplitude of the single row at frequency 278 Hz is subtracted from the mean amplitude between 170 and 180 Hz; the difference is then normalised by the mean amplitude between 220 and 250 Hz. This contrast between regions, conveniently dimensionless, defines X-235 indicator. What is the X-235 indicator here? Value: -0.62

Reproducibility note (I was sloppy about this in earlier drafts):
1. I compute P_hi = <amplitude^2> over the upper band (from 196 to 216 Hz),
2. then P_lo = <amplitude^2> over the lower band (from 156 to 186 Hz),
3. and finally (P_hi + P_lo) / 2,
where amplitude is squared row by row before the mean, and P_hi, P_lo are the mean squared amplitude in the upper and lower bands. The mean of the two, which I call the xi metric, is 183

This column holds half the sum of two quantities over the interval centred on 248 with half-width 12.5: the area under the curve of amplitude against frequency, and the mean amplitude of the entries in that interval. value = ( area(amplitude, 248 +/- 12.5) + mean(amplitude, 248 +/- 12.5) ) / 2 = 226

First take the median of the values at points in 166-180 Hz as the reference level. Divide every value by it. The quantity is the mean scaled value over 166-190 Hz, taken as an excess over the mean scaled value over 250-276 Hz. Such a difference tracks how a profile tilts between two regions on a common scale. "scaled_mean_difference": -1.3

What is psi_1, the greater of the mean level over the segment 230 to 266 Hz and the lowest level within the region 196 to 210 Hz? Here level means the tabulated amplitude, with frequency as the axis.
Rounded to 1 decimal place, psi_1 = 17.5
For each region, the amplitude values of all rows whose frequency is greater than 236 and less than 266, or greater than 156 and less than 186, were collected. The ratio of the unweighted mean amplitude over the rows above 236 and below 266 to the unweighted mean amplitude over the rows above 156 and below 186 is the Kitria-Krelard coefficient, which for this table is 2.01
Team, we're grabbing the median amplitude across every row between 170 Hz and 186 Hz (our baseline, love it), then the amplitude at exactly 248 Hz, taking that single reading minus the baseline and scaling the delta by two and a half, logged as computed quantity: 22.2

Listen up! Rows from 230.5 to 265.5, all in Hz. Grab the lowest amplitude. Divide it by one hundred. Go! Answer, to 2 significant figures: 0.16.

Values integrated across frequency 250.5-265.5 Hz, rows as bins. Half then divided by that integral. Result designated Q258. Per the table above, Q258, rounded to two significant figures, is 0.0018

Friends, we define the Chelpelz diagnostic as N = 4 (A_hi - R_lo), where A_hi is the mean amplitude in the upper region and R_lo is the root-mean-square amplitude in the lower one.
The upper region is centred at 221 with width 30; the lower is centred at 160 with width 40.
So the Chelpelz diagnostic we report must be 23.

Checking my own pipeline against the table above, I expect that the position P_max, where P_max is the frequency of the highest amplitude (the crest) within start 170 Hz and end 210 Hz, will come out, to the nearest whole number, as 203 Hz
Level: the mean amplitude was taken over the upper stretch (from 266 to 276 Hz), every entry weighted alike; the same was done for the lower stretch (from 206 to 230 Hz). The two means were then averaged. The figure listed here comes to 17.4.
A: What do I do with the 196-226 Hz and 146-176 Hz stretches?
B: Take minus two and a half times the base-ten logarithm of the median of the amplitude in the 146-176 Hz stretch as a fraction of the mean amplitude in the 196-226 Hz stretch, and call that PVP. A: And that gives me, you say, 0.6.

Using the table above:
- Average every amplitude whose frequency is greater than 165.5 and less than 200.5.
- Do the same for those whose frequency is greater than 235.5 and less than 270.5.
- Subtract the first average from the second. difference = 6.6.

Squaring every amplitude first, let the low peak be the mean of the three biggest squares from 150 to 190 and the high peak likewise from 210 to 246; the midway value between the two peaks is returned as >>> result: 220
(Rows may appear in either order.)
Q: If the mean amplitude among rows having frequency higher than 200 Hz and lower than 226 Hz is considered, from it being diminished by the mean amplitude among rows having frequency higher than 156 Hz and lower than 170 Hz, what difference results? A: 8.3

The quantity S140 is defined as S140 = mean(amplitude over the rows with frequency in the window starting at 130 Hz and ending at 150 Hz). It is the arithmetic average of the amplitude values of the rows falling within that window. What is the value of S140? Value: 15.2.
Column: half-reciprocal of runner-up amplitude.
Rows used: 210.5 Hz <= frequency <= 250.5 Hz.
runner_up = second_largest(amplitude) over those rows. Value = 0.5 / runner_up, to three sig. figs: 0.0288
